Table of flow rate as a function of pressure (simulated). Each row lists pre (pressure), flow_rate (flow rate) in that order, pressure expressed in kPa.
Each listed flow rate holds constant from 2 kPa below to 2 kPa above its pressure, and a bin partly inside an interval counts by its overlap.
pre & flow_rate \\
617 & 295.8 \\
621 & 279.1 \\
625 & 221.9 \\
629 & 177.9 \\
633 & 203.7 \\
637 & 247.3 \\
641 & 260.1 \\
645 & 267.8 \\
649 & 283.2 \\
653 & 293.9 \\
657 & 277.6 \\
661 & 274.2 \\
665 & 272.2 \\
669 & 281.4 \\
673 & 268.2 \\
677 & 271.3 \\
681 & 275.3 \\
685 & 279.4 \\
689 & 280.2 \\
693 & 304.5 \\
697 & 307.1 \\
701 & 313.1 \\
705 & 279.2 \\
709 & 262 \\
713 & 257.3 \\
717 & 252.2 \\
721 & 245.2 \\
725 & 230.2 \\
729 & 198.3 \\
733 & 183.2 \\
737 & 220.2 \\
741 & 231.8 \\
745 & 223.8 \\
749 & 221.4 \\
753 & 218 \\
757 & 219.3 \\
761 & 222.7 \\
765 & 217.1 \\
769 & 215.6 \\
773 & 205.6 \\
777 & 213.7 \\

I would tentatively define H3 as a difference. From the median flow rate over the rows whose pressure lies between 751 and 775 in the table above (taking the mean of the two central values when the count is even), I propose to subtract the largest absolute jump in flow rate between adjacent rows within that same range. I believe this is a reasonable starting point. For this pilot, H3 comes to 208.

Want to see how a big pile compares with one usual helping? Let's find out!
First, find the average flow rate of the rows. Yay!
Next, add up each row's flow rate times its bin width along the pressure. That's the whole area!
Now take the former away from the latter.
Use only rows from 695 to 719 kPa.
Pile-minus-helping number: 6405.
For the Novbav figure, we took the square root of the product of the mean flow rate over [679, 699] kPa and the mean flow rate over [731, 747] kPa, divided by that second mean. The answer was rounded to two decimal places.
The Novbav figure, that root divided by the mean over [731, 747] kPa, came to 1.16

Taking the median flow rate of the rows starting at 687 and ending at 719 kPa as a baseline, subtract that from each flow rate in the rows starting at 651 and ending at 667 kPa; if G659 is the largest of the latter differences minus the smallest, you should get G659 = 22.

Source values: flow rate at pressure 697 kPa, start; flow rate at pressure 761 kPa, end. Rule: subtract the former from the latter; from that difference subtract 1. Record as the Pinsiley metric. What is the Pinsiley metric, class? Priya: -85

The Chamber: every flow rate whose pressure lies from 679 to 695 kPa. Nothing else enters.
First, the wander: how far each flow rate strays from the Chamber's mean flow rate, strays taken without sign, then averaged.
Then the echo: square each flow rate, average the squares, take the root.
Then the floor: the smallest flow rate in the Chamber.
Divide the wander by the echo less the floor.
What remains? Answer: 1.00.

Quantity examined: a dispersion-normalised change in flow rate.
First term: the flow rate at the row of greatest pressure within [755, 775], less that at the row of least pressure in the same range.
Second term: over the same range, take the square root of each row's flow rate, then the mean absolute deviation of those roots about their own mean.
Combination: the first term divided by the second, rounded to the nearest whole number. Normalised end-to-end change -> -92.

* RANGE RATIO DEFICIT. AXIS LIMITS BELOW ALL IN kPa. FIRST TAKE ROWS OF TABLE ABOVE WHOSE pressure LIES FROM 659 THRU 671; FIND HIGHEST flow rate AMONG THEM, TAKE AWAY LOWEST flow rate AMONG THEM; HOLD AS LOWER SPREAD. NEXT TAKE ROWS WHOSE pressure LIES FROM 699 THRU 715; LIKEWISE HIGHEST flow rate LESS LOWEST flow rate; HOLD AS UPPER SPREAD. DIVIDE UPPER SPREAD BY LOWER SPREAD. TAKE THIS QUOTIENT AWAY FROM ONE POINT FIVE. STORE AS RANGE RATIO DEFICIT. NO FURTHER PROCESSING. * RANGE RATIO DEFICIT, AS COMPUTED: -4.6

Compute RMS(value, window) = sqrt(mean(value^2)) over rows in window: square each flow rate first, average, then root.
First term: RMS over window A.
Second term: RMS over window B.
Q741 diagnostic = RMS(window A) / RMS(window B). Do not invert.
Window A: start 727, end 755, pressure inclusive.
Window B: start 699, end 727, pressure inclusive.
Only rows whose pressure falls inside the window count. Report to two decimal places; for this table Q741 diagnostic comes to 0.81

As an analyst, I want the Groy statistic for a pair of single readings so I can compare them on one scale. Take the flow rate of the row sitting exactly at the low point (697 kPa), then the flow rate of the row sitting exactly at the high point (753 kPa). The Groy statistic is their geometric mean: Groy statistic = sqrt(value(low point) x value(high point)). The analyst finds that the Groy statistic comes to 259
